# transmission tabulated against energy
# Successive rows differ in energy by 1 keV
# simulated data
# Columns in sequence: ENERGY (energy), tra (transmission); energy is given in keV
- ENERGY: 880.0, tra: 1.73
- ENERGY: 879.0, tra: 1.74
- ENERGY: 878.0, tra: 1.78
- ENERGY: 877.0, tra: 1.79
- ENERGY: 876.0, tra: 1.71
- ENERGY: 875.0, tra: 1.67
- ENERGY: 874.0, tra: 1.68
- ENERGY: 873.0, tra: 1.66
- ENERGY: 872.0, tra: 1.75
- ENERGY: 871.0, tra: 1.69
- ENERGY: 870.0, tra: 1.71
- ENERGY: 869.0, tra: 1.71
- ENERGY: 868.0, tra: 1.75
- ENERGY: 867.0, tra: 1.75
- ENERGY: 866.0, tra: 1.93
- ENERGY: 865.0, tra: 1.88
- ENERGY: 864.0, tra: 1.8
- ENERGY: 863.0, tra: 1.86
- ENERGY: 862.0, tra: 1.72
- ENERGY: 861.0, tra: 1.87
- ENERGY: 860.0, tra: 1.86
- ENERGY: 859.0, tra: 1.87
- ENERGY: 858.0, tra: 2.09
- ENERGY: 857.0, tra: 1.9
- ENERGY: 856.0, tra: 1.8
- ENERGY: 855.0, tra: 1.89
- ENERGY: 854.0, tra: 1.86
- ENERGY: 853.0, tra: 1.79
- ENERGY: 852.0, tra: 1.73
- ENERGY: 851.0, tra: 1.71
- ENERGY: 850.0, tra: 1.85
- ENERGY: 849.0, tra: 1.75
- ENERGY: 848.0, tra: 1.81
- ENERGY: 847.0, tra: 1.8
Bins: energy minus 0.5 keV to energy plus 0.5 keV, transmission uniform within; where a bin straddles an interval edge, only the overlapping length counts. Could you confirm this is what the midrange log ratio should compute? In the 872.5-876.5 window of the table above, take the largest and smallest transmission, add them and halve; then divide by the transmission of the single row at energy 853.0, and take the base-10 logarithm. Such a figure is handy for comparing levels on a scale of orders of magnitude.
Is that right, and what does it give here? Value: -0.03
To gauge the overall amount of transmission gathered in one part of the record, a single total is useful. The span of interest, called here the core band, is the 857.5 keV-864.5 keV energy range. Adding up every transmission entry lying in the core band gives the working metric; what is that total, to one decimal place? 13.1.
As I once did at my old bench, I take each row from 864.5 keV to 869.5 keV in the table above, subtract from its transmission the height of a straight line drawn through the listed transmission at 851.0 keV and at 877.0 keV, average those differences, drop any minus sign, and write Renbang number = 0.045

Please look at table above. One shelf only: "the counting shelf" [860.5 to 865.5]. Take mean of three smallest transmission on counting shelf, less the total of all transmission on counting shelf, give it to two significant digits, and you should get -7.3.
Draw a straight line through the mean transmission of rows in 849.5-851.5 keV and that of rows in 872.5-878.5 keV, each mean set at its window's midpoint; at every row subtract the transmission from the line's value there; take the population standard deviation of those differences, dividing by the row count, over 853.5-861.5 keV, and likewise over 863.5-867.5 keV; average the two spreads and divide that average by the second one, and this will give 1.1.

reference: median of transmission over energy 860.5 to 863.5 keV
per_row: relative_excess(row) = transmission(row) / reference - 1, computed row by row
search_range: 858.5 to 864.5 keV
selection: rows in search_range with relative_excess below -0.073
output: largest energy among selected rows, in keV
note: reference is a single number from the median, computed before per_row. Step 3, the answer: 862.0 keV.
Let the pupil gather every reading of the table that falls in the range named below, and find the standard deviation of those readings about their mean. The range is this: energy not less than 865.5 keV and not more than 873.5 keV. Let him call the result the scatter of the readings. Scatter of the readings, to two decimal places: 0.08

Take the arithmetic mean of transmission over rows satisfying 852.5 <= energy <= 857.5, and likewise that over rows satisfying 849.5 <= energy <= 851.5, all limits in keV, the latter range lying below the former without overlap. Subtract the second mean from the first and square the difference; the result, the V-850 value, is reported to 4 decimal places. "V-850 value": 0.0046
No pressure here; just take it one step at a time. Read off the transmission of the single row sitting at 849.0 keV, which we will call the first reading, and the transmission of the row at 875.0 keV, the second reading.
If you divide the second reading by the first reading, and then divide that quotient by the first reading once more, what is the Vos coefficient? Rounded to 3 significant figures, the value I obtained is 0.545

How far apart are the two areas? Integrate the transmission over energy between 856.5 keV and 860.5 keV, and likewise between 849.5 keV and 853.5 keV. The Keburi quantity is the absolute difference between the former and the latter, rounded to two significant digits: 0.64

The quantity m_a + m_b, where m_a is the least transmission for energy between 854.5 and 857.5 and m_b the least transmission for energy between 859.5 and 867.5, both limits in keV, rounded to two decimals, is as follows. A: 3.52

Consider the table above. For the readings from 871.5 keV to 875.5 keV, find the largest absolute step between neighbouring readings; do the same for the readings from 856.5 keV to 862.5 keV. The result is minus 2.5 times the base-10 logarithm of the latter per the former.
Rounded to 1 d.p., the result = -1.0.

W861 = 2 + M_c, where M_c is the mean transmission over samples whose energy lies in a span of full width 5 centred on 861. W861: 3.84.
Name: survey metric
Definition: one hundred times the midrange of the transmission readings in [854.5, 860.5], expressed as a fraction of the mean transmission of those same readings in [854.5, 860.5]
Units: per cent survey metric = 102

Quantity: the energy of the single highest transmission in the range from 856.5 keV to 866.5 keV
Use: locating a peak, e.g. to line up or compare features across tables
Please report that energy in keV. 858.0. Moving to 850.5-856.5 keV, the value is 855.0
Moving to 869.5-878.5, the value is 877.0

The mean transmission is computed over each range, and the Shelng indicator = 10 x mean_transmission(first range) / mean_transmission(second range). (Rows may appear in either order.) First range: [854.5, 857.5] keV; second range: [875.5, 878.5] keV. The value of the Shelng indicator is 10.59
